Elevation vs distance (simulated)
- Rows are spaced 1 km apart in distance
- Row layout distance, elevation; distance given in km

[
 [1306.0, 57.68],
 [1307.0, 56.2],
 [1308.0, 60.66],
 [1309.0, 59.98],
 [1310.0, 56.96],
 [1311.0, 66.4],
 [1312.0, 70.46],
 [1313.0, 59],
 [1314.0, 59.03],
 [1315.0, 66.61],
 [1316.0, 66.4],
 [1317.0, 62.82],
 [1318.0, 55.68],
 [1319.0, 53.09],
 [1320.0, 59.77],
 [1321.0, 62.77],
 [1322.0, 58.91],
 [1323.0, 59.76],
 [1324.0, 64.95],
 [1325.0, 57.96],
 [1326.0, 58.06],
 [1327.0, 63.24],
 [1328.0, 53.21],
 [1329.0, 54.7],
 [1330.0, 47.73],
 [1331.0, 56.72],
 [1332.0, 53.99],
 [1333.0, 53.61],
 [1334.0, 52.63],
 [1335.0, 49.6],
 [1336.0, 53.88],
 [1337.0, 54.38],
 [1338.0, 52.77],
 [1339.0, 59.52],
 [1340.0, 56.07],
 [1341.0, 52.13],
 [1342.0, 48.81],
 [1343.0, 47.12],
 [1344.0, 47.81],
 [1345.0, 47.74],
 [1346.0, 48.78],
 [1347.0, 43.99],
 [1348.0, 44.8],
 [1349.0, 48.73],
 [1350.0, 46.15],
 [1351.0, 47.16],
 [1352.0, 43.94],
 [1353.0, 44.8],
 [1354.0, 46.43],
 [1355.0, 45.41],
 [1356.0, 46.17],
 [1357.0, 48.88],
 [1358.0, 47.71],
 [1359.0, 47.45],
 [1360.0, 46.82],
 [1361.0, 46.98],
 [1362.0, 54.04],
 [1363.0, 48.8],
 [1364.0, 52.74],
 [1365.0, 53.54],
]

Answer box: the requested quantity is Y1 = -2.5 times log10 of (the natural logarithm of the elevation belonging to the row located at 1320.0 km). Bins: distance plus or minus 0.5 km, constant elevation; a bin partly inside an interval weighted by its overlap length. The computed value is -1.53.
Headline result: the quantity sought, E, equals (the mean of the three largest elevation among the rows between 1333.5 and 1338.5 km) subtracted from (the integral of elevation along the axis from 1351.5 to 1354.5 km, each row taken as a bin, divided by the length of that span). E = -9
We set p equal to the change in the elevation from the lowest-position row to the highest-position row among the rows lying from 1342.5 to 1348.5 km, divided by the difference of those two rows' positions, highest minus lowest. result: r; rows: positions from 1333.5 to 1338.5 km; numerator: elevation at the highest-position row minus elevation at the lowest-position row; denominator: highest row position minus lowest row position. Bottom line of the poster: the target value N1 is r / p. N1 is -0.1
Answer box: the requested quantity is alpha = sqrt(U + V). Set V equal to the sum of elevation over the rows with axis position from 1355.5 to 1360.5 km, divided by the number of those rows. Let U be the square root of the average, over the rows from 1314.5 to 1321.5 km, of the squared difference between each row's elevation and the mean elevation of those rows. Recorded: 7.22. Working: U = 4.8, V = 47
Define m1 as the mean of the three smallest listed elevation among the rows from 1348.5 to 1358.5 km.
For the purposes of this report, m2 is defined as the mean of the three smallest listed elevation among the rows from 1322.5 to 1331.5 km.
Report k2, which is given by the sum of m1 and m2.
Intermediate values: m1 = 44.7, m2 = 51.9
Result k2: 97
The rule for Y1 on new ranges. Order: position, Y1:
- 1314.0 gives -1.53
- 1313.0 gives -1.53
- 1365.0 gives -1.50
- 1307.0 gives -1.51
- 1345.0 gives -1.47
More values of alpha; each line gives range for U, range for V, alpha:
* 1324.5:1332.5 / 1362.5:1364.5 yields 7.42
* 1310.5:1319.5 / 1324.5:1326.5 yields 7.97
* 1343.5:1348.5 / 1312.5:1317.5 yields 8.04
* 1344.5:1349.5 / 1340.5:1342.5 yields 7.25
